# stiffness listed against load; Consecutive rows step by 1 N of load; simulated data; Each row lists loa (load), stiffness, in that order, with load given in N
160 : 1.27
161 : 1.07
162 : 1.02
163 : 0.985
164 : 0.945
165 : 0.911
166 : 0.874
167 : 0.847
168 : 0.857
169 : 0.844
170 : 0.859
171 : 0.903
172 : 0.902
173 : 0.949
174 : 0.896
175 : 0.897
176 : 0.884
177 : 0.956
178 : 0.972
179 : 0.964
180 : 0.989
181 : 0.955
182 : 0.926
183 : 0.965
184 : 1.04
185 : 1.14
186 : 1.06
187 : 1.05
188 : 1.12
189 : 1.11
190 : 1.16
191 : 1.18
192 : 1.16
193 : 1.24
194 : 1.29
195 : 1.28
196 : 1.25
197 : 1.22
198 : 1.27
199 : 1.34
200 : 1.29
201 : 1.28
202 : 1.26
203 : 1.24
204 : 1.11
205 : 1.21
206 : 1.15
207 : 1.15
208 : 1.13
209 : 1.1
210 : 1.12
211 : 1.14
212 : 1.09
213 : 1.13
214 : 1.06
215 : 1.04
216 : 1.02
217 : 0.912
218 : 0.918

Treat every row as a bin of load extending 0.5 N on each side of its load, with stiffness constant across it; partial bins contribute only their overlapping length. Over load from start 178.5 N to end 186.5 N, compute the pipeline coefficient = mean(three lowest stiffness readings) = 0.95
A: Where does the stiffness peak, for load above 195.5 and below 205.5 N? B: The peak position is 199 N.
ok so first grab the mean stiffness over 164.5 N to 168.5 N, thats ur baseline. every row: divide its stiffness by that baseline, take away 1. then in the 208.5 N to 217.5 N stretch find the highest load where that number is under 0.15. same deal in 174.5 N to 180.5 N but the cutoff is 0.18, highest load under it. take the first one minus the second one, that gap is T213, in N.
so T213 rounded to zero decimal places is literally 37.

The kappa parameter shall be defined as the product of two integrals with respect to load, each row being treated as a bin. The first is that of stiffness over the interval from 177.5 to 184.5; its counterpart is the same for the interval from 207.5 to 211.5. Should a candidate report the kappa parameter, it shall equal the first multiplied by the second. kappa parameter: 31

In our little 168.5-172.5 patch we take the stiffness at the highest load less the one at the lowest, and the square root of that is 0.241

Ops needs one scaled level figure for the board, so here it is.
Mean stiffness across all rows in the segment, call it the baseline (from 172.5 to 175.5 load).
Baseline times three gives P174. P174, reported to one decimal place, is 2.7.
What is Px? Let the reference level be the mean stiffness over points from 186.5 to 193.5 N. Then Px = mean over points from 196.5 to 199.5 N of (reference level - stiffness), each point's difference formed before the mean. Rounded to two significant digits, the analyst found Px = -0.13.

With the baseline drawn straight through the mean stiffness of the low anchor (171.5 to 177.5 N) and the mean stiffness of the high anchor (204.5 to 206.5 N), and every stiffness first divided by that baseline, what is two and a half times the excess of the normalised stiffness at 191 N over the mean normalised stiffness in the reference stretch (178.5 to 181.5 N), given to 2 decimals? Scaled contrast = 0.27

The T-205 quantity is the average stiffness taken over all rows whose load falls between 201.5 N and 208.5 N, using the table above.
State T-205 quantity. 1.18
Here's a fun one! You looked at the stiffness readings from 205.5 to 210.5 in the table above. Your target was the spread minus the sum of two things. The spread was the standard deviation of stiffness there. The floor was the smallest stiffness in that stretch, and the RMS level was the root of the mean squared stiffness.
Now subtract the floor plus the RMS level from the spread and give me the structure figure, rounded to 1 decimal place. -2.2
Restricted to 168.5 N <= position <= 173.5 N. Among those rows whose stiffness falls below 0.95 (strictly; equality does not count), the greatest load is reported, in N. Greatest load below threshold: 173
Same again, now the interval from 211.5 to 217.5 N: 217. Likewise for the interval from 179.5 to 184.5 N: 182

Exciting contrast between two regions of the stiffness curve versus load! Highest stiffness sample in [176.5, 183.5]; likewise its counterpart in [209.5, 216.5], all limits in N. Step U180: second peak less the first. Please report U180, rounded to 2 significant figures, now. 0.15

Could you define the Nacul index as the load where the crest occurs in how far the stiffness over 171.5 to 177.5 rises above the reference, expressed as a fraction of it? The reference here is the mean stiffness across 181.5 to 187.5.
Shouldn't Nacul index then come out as 177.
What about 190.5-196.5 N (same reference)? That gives 194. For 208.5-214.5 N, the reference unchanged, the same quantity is 211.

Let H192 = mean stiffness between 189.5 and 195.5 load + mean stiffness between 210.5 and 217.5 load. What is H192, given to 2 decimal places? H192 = 2.27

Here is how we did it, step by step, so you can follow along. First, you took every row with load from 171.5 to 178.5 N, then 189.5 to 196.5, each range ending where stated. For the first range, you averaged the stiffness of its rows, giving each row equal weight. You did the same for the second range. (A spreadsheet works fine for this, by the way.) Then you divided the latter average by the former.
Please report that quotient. 1.33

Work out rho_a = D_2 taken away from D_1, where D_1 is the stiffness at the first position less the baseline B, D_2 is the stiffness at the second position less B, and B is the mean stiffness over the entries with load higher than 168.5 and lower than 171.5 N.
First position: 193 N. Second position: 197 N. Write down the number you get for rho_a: 0.020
